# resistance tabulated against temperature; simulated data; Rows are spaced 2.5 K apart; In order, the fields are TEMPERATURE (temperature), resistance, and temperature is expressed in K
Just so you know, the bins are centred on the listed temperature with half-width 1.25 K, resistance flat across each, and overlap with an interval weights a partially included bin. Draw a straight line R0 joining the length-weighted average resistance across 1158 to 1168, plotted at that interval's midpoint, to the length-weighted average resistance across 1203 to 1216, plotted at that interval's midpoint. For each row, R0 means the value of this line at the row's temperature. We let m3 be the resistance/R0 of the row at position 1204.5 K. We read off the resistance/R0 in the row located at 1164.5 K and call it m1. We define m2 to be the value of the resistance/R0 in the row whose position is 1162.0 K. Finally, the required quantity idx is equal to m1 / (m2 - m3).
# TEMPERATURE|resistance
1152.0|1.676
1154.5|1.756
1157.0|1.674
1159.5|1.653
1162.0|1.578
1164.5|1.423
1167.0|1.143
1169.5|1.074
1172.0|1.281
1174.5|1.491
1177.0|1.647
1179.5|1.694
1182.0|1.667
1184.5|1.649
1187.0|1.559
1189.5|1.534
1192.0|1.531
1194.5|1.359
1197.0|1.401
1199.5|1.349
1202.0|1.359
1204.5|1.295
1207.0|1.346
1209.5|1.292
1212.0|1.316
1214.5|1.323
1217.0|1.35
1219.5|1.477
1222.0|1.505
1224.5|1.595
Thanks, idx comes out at 9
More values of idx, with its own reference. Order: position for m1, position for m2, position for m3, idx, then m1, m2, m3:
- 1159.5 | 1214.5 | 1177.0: -8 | 1.12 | 1.02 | 1.16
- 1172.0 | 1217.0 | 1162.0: -28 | 0.89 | 1.04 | 1.08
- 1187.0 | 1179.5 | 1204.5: 5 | 1.12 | 1.20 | 0.97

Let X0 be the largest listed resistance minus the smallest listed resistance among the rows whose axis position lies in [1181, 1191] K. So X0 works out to 0.13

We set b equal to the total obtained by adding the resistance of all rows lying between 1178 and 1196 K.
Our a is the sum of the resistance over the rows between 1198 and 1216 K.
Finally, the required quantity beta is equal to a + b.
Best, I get 20.3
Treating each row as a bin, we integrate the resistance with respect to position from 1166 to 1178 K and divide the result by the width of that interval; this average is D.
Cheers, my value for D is 1.32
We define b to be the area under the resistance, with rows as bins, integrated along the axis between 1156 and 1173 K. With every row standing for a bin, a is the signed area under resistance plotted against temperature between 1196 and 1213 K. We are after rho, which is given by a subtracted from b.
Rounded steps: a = 23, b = 23.8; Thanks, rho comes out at 1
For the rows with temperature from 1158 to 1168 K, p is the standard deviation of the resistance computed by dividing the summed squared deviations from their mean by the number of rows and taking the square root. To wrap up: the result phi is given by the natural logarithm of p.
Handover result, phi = -1.6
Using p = 0.195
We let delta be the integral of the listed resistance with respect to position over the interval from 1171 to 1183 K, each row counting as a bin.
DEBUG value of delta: 18.7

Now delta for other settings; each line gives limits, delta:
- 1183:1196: 19.8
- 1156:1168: 18.0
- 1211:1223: 16.7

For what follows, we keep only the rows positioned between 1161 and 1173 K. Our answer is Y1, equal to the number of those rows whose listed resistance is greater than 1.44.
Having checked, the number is 1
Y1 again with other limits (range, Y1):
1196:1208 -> 0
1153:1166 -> 4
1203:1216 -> 0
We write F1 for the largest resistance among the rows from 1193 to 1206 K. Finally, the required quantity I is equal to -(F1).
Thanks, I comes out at -1.40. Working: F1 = 1.401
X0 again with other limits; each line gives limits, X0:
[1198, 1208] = 0.06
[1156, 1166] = 0.25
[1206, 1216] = 0.05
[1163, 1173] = 0.35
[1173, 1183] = 0.20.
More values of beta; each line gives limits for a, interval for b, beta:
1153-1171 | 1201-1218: 19.6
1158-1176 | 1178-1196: 20.6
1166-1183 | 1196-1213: 19.4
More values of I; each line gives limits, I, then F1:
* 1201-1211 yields -1.36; 1.359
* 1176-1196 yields -1.69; 1.694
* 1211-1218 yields -1.35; 1.35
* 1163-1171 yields -1.42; 1.423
